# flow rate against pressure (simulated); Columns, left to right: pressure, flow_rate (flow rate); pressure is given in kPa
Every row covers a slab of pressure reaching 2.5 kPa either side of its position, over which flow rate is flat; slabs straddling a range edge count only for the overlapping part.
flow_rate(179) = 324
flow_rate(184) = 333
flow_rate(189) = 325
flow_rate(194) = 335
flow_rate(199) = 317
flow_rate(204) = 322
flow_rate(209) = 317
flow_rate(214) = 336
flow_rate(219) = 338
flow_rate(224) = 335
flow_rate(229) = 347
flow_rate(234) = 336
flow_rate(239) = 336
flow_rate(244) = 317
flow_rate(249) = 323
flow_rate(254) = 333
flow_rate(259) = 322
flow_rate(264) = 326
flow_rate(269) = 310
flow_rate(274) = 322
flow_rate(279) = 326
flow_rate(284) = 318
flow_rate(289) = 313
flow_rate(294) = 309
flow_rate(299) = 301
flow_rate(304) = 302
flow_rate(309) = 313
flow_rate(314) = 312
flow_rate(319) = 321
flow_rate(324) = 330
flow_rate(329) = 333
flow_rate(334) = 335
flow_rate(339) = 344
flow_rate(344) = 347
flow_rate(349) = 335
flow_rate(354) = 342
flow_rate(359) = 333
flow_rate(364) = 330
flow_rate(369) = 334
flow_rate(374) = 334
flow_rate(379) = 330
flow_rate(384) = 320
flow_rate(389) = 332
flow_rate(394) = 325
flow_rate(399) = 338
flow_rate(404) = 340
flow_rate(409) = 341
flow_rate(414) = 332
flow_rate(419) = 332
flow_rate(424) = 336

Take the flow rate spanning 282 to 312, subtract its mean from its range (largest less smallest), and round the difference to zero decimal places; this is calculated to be -292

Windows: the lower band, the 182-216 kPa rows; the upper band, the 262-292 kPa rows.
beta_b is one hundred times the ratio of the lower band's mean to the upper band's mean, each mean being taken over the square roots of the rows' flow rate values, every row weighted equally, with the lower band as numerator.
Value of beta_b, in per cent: 101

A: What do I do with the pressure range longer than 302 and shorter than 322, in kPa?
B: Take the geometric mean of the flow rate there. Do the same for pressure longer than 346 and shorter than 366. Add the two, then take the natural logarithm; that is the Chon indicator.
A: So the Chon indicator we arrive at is 6.47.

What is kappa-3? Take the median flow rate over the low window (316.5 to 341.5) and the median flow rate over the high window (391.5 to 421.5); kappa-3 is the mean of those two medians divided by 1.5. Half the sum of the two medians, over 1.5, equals 222.7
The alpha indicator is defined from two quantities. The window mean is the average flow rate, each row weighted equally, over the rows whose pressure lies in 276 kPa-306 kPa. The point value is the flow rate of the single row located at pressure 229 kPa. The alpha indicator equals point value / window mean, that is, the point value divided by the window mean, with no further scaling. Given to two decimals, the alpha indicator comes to 1.11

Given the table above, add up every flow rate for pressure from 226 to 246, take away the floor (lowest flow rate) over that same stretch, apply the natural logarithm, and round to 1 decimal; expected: 6.9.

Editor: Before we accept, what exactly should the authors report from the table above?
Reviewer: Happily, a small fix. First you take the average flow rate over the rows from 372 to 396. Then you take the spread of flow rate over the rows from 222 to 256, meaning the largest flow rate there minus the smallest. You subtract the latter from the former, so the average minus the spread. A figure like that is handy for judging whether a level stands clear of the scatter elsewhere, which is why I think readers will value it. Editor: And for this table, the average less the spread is 298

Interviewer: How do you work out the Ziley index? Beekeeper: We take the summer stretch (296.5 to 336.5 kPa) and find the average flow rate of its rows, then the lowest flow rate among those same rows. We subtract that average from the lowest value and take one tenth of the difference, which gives -1.7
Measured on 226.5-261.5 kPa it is -1.4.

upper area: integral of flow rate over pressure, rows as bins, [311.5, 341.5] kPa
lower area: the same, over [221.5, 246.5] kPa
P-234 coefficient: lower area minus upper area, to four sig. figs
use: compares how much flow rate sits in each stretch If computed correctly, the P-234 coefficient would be -1520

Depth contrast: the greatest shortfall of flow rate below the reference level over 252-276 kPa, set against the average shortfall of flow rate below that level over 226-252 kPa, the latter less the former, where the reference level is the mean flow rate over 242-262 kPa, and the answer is -22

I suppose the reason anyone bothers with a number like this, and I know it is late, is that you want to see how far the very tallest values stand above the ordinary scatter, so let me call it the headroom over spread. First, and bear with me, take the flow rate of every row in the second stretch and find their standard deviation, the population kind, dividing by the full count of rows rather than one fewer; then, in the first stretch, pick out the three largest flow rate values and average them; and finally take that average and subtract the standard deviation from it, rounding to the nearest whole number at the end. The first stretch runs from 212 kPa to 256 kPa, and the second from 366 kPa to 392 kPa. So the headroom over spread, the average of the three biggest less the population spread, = 335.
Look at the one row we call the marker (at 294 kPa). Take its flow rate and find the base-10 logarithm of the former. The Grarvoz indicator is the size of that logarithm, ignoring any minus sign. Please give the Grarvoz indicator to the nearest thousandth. 2.490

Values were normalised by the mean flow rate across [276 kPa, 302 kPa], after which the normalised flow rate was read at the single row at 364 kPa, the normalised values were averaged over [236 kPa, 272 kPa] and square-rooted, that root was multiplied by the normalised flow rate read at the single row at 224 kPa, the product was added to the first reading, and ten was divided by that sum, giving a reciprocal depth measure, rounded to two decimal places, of 4.67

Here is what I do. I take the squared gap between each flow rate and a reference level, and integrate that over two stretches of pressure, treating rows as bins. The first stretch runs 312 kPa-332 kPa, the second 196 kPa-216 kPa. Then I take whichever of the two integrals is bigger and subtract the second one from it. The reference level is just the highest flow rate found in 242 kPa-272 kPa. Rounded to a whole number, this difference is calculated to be 0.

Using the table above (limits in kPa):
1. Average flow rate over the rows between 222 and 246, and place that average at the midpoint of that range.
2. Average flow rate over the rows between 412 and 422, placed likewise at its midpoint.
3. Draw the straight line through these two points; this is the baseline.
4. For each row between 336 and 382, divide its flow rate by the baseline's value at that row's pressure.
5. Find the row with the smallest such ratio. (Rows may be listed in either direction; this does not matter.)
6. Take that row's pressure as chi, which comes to 364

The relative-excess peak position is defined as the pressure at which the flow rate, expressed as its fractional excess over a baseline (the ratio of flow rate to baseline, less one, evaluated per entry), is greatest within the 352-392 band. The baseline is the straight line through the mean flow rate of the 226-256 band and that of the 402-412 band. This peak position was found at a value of 354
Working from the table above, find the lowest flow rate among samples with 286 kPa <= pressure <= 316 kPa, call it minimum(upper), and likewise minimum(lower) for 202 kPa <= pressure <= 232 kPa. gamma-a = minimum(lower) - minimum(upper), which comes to 16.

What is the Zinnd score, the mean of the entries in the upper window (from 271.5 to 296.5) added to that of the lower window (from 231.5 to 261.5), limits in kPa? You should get 645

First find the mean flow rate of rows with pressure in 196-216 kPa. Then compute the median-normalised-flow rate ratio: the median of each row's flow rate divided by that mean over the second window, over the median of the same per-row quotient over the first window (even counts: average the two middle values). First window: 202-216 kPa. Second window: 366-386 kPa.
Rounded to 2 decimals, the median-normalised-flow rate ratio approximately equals 1.03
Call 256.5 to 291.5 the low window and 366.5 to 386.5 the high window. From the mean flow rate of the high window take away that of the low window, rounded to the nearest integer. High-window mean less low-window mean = 10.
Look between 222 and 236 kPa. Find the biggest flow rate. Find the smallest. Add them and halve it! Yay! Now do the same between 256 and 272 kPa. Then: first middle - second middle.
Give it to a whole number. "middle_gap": 23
